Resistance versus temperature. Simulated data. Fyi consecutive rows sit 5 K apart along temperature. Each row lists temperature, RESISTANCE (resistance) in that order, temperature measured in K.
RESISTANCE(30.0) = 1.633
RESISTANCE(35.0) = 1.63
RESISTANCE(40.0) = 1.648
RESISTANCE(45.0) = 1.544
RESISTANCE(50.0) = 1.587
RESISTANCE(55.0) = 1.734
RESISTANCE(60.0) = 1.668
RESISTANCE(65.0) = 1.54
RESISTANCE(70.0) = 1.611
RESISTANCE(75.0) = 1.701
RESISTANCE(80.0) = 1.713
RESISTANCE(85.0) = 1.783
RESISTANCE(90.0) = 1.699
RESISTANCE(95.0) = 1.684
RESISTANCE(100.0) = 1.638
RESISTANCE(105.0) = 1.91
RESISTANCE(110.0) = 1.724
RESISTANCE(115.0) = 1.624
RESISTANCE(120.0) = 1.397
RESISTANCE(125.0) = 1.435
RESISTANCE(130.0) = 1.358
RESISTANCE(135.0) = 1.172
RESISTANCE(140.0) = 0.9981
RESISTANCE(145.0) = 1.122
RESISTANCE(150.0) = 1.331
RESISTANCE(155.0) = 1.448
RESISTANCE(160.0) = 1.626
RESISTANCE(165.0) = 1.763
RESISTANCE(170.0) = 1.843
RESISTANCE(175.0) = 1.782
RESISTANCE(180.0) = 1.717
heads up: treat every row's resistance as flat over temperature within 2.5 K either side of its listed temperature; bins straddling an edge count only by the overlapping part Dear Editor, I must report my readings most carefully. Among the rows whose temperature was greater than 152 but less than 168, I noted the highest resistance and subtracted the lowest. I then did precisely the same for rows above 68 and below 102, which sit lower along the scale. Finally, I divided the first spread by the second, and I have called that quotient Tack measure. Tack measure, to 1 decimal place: 1.8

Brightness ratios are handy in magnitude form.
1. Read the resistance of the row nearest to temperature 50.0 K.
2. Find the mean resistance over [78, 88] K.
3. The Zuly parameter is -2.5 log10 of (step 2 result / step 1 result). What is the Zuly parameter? -0.10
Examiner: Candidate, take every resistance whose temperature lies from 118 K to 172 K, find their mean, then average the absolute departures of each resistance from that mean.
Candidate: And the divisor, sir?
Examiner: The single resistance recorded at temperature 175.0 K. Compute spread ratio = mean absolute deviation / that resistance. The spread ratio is 0.11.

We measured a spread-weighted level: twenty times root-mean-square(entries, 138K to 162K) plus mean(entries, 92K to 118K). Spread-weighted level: 28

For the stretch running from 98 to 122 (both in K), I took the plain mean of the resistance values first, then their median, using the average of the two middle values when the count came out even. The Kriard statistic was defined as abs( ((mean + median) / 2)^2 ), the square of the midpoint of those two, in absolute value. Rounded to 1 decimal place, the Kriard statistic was 2.7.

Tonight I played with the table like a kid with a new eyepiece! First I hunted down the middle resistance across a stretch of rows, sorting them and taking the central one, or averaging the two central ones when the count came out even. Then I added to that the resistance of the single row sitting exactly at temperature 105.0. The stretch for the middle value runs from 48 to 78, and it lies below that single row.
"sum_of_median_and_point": 3.5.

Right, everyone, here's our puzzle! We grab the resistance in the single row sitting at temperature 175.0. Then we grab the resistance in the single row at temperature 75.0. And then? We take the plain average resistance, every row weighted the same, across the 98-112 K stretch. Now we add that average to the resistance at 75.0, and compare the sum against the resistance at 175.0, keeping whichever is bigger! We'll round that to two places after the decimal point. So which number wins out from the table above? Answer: 3.46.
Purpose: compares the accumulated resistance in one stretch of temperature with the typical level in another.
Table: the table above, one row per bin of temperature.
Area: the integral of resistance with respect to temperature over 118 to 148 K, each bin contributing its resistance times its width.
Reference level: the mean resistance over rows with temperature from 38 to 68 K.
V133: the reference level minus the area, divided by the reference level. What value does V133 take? -22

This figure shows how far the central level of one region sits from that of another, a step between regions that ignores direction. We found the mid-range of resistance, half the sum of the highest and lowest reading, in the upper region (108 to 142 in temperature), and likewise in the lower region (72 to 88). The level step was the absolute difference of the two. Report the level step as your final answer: 0.38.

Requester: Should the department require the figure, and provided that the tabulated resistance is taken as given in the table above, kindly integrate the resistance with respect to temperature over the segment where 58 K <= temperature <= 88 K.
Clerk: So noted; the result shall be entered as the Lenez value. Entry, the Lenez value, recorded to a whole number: 50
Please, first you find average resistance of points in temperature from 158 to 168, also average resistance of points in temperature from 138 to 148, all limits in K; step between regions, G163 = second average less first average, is -0.63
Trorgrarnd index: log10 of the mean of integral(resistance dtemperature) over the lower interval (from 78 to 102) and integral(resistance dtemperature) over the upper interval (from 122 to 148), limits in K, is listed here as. 1.56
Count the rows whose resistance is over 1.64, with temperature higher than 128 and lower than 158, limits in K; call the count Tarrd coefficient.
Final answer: 0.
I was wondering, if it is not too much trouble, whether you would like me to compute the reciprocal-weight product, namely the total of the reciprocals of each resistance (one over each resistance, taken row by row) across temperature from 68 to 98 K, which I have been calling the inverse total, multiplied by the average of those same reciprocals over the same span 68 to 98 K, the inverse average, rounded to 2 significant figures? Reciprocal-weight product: 2.1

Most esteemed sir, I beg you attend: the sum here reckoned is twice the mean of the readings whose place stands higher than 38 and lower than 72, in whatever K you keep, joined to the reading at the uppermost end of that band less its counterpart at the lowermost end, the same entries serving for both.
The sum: 3.20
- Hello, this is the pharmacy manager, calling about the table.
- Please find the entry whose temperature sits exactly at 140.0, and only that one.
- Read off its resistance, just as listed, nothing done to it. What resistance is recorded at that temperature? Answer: 0.9981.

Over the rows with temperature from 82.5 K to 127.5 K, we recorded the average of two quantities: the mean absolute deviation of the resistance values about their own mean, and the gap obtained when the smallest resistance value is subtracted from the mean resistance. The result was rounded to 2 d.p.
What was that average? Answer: 0.19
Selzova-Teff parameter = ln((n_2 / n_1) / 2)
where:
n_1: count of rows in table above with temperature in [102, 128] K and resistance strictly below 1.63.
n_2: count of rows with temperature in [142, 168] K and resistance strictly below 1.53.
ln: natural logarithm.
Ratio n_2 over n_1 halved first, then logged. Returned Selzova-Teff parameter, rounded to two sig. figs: -0.69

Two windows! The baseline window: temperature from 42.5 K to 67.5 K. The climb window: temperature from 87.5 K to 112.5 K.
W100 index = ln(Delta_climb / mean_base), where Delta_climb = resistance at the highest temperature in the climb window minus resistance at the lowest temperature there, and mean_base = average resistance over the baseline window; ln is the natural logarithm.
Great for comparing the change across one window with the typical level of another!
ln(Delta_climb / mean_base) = -4.2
